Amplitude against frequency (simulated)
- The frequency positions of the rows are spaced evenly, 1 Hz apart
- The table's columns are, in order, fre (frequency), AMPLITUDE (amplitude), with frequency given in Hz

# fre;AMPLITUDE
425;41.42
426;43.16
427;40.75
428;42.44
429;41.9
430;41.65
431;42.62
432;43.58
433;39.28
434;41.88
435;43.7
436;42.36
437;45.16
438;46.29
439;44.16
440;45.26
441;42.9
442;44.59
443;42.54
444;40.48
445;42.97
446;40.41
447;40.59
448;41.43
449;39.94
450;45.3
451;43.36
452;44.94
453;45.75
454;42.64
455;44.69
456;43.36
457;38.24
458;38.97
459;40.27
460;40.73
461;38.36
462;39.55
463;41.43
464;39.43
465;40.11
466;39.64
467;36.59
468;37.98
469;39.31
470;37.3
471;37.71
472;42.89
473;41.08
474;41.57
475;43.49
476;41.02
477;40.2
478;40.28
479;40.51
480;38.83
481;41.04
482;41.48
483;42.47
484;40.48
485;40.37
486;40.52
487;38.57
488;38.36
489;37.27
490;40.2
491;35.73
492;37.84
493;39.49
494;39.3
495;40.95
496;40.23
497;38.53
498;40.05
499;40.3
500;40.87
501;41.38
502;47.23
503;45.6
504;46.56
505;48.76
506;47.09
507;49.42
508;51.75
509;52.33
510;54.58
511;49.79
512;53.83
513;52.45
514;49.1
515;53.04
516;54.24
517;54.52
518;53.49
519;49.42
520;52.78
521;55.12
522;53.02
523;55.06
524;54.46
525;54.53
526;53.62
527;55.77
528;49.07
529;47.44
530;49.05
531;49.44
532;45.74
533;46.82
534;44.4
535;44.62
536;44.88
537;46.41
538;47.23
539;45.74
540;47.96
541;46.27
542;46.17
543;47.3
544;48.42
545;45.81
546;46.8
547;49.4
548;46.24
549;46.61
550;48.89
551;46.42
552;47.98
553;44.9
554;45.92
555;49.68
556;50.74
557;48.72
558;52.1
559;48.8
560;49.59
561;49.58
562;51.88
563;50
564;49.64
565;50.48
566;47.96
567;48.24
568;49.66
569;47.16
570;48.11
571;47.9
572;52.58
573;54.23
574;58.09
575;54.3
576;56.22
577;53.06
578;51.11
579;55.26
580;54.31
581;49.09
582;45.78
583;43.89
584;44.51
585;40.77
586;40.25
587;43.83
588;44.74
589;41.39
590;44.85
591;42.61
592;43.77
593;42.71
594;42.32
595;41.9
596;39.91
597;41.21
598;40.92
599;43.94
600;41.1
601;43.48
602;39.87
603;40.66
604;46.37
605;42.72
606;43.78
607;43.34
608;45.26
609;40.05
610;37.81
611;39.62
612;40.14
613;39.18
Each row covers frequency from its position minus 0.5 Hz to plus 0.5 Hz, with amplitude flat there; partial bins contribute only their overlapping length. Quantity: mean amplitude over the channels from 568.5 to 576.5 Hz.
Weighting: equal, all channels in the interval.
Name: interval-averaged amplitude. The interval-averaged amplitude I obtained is 52.3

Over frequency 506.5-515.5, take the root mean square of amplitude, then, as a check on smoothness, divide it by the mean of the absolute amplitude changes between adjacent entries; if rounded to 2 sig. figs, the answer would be 18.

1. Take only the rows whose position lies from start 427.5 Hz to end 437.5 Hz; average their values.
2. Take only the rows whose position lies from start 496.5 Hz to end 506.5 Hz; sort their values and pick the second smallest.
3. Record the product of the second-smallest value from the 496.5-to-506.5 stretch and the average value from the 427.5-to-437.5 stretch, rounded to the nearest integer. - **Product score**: 1700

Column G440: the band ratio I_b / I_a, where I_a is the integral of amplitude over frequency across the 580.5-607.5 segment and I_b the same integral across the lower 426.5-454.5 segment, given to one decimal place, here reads 1.0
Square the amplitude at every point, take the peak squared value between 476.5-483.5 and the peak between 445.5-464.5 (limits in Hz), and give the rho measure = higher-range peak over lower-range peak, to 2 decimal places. 0.86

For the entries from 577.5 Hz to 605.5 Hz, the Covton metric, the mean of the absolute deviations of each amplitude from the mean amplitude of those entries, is 2.8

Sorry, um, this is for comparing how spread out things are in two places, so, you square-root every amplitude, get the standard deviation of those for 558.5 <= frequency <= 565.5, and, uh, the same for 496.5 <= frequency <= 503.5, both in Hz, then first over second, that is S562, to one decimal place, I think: 0.3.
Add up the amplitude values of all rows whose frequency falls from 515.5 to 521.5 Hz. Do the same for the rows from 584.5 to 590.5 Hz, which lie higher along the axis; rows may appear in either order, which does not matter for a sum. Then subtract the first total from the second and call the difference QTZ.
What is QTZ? -64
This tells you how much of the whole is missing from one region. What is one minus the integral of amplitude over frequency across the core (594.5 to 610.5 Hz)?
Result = -671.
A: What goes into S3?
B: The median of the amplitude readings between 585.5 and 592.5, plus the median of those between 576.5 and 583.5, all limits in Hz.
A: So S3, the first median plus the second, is 94.9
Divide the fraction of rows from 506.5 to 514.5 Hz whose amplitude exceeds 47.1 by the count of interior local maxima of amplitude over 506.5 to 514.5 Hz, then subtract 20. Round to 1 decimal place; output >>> -19.5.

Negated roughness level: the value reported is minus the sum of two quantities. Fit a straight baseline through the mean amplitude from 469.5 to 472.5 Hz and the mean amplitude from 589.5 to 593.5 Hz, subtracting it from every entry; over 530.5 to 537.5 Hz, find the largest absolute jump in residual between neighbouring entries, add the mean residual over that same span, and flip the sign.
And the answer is -8.3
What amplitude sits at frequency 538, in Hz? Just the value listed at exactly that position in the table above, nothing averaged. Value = 47.23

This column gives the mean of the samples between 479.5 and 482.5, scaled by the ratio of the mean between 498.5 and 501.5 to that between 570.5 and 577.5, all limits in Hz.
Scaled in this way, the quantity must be 31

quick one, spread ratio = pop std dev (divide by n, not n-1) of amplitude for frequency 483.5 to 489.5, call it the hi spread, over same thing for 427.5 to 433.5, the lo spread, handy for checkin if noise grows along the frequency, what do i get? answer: 1.0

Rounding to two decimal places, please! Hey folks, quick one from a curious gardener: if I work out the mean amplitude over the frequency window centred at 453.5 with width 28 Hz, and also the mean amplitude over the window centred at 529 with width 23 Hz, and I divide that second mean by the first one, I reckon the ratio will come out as 1.20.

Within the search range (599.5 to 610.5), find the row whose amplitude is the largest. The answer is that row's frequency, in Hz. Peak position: 604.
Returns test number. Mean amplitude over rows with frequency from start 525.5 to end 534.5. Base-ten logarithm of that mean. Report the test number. 1.69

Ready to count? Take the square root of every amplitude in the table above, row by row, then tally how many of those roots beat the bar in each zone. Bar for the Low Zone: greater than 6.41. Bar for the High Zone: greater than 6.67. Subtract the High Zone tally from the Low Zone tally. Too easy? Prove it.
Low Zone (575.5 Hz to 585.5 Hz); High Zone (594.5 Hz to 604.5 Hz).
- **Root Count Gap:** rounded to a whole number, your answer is 8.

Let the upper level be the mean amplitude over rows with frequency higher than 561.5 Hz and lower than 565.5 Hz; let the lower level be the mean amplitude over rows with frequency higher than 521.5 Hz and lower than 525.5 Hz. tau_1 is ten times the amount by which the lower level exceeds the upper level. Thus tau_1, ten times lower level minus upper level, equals 38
